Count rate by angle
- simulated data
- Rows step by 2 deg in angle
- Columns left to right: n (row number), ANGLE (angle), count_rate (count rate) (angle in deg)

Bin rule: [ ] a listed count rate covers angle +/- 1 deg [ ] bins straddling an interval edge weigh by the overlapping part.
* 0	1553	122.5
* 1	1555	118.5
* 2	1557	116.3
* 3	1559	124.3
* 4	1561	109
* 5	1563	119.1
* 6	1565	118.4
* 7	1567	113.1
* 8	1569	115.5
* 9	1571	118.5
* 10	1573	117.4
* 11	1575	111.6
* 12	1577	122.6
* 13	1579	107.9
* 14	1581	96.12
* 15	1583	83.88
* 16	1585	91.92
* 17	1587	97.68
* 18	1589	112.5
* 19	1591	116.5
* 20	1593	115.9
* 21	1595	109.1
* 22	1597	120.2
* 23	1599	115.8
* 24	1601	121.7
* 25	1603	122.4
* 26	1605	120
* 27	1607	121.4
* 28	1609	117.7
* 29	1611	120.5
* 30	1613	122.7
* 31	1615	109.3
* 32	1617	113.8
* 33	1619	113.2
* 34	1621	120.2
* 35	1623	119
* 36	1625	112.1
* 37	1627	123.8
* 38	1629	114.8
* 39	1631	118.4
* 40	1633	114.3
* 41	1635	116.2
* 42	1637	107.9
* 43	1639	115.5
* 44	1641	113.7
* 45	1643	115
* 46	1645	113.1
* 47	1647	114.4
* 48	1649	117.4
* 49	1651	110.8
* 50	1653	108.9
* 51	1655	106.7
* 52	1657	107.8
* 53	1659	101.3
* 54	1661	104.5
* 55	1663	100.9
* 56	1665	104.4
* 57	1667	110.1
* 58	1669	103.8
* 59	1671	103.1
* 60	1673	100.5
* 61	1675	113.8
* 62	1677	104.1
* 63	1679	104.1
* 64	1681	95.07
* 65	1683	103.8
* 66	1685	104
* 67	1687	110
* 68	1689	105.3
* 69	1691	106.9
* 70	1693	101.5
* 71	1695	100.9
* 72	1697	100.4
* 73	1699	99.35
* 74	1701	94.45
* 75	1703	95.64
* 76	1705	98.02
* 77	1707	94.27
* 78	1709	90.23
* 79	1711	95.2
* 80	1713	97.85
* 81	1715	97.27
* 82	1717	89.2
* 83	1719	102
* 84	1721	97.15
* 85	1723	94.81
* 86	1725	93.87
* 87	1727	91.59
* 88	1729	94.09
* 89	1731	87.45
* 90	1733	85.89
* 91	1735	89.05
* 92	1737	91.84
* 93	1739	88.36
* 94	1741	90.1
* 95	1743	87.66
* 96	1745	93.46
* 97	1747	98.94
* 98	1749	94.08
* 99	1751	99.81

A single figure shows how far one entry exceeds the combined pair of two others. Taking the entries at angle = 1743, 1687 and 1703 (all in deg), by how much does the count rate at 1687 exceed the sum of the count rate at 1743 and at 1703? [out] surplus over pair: -73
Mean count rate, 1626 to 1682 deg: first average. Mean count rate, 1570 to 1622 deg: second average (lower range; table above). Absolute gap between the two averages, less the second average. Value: -109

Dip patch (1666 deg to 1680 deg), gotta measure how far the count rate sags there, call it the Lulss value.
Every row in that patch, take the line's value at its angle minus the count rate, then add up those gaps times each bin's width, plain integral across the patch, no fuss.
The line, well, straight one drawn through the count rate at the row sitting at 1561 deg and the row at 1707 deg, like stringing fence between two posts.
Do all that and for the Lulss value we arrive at -111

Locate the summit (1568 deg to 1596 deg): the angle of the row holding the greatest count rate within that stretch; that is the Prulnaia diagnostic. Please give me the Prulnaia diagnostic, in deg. 1577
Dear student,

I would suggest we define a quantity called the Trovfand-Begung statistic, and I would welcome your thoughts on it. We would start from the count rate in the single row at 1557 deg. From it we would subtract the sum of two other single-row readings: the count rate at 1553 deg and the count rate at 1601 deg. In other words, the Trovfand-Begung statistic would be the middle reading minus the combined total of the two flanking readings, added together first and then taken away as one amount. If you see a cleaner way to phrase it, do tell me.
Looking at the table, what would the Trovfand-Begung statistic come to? -128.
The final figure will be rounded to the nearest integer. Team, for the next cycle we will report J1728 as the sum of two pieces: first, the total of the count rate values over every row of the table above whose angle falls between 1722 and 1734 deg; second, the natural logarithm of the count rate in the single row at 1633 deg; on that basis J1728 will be 552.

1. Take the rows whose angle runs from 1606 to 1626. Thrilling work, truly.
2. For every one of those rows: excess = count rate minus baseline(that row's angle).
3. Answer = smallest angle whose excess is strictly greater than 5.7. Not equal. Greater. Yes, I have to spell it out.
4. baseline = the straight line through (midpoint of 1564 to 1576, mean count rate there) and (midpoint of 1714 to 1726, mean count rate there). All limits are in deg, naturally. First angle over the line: 1607 deg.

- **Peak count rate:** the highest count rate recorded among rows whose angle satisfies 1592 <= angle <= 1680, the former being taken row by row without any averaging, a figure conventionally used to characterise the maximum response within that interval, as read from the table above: 123.8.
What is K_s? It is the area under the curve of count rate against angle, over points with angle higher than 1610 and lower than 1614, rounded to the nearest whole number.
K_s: 486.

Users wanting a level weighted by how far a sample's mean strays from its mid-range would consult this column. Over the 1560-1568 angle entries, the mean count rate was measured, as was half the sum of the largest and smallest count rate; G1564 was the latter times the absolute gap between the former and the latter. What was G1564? 97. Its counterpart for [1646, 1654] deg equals 31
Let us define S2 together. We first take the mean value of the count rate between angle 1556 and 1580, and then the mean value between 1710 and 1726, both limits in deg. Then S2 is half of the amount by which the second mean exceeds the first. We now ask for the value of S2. -10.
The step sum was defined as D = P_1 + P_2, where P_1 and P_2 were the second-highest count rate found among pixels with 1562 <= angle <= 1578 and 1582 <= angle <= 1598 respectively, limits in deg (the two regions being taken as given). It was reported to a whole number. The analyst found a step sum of 236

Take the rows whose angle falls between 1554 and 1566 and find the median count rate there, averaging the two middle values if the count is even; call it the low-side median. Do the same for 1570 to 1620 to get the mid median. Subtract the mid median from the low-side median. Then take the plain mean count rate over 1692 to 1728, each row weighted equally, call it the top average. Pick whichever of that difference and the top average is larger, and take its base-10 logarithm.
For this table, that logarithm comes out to 1.984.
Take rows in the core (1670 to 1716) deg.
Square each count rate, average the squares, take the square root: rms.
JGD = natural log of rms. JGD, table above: 4.61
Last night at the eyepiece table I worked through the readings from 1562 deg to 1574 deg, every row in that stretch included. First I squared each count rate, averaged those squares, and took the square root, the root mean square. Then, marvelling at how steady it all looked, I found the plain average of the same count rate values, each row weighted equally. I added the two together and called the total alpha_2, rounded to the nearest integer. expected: 234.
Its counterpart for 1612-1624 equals 233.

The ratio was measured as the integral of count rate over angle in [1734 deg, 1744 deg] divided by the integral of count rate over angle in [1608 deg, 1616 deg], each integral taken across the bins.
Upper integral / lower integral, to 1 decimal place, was 1.0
